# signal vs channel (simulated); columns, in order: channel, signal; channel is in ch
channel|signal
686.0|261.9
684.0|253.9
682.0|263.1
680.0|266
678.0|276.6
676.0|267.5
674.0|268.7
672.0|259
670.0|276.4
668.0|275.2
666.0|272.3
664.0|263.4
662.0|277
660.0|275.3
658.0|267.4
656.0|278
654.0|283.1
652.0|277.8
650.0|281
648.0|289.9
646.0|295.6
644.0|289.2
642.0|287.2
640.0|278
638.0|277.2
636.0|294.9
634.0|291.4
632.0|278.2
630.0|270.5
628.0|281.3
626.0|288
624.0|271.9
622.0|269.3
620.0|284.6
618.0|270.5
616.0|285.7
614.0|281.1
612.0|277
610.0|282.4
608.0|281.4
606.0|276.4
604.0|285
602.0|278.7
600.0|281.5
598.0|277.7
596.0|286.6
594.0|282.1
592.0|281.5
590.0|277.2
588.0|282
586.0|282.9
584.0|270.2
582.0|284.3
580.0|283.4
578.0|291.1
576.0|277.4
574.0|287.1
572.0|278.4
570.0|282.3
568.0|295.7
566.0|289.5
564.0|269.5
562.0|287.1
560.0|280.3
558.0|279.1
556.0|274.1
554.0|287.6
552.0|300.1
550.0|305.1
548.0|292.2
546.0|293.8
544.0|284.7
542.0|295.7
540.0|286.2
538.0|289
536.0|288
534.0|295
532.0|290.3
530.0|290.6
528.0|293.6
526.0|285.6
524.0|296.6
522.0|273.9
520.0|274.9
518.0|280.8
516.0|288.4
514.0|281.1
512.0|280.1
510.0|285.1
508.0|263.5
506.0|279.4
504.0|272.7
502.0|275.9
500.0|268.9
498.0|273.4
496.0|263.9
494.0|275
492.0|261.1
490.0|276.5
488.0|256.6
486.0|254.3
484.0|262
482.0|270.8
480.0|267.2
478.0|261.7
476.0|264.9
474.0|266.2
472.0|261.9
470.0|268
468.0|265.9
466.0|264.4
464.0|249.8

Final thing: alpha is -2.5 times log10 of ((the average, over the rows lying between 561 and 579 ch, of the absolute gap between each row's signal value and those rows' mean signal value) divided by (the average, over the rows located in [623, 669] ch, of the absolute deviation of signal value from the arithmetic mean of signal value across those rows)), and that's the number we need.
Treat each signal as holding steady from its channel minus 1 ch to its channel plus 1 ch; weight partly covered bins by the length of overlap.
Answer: 0.1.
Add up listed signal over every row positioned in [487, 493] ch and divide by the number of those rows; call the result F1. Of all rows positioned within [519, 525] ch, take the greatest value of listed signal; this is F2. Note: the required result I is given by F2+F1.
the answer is 561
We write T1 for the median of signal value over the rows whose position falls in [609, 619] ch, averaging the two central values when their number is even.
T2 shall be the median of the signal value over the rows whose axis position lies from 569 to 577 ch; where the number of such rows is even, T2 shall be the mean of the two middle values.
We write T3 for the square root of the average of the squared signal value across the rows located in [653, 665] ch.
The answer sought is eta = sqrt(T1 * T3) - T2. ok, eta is -3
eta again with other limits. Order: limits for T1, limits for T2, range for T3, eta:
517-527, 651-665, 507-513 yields 2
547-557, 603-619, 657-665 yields 0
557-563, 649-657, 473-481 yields -7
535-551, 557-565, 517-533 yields 9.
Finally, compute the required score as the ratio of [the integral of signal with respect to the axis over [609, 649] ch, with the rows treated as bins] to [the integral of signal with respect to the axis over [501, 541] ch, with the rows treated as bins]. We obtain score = 1.00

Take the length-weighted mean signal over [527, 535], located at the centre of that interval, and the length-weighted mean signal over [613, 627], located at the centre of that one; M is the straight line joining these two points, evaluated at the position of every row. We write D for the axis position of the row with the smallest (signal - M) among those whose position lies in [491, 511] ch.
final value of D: 492.0 ch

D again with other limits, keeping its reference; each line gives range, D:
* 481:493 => 486.0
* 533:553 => 544.0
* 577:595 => 584.0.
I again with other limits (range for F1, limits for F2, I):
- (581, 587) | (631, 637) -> 574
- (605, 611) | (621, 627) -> 568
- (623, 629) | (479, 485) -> 551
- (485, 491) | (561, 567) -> 552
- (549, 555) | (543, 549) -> 591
